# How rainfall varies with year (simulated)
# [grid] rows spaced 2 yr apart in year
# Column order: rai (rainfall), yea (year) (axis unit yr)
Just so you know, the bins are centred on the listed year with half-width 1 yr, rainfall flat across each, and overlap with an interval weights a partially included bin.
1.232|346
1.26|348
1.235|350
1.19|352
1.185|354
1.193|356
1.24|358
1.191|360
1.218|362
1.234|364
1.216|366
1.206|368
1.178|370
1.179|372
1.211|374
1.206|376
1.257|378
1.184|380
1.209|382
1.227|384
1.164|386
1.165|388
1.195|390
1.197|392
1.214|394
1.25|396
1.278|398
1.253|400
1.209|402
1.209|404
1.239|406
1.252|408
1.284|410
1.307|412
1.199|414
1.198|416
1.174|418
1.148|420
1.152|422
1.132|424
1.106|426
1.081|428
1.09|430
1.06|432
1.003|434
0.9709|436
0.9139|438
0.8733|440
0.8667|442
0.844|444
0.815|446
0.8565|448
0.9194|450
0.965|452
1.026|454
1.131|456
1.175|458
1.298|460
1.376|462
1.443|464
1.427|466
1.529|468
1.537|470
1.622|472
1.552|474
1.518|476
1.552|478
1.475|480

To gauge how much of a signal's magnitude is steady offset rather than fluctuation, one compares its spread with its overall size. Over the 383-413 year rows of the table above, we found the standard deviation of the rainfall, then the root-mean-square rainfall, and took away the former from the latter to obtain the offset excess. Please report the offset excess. 1.19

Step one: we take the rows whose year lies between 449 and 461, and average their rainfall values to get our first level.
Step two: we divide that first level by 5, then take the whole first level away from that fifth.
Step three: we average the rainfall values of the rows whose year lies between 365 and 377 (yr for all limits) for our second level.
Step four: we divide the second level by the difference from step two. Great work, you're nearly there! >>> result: -1.38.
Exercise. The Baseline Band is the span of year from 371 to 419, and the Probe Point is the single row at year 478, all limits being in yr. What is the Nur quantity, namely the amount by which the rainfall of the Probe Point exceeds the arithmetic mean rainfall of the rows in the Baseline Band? 0.33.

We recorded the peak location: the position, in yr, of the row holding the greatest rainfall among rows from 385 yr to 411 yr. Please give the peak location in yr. 410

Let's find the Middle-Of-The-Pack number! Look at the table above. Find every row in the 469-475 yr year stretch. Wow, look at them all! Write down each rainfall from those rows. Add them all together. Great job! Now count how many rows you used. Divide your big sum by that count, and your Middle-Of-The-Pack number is 1.57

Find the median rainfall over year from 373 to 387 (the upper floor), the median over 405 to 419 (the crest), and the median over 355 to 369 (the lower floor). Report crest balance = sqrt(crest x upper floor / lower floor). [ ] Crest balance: 1.11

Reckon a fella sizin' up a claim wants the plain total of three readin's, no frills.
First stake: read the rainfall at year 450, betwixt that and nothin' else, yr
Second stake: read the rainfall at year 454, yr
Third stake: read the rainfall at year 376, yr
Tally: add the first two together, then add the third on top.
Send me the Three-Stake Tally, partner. 3.15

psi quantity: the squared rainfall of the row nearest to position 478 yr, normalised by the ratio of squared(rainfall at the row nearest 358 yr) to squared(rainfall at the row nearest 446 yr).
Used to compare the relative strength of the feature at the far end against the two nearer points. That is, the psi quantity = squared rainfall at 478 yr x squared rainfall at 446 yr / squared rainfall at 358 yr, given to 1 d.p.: 1.0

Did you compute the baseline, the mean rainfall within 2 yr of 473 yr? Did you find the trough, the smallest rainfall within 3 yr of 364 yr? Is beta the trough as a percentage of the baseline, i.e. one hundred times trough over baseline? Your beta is 77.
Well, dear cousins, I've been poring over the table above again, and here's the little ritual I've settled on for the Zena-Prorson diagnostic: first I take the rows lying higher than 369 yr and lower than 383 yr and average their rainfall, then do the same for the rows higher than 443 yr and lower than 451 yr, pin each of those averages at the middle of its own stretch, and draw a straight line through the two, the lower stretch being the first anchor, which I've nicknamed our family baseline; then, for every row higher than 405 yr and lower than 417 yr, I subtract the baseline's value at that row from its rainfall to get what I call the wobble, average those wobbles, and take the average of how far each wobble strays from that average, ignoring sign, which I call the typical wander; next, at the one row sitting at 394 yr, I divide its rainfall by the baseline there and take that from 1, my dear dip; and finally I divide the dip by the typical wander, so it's -2.7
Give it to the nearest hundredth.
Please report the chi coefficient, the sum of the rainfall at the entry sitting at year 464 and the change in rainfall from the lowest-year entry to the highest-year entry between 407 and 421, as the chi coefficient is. 1.34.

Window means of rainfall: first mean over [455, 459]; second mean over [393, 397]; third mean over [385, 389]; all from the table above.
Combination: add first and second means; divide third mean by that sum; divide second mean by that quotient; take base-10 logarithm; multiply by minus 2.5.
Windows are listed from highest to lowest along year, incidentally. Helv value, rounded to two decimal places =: -1.00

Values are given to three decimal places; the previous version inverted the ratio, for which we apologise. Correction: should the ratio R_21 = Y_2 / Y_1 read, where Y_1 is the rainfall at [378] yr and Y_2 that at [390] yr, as 0.951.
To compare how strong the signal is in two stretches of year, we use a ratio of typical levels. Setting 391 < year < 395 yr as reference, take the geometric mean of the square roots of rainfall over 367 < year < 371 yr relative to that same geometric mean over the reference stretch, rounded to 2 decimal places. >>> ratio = 0.99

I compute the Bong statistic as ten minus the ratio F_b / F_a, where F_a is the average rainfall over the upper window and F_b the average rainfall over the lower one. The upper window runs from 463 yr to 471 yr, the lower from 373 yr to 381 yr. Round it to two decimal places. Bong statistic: 9.18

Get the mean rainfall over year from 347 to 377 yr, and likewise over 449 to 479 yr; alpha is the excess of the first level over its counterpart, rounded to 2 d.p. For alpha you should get -0.13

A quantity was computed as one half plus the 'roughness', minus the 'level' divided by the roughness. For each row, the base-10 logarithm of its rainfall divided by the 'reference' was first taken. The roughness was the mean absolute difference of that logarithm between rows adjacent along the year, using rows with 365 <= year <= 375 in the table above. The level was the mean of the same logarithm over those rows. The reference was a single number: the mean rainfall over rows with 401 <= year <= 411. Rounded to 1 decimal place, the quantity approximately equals 2.8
